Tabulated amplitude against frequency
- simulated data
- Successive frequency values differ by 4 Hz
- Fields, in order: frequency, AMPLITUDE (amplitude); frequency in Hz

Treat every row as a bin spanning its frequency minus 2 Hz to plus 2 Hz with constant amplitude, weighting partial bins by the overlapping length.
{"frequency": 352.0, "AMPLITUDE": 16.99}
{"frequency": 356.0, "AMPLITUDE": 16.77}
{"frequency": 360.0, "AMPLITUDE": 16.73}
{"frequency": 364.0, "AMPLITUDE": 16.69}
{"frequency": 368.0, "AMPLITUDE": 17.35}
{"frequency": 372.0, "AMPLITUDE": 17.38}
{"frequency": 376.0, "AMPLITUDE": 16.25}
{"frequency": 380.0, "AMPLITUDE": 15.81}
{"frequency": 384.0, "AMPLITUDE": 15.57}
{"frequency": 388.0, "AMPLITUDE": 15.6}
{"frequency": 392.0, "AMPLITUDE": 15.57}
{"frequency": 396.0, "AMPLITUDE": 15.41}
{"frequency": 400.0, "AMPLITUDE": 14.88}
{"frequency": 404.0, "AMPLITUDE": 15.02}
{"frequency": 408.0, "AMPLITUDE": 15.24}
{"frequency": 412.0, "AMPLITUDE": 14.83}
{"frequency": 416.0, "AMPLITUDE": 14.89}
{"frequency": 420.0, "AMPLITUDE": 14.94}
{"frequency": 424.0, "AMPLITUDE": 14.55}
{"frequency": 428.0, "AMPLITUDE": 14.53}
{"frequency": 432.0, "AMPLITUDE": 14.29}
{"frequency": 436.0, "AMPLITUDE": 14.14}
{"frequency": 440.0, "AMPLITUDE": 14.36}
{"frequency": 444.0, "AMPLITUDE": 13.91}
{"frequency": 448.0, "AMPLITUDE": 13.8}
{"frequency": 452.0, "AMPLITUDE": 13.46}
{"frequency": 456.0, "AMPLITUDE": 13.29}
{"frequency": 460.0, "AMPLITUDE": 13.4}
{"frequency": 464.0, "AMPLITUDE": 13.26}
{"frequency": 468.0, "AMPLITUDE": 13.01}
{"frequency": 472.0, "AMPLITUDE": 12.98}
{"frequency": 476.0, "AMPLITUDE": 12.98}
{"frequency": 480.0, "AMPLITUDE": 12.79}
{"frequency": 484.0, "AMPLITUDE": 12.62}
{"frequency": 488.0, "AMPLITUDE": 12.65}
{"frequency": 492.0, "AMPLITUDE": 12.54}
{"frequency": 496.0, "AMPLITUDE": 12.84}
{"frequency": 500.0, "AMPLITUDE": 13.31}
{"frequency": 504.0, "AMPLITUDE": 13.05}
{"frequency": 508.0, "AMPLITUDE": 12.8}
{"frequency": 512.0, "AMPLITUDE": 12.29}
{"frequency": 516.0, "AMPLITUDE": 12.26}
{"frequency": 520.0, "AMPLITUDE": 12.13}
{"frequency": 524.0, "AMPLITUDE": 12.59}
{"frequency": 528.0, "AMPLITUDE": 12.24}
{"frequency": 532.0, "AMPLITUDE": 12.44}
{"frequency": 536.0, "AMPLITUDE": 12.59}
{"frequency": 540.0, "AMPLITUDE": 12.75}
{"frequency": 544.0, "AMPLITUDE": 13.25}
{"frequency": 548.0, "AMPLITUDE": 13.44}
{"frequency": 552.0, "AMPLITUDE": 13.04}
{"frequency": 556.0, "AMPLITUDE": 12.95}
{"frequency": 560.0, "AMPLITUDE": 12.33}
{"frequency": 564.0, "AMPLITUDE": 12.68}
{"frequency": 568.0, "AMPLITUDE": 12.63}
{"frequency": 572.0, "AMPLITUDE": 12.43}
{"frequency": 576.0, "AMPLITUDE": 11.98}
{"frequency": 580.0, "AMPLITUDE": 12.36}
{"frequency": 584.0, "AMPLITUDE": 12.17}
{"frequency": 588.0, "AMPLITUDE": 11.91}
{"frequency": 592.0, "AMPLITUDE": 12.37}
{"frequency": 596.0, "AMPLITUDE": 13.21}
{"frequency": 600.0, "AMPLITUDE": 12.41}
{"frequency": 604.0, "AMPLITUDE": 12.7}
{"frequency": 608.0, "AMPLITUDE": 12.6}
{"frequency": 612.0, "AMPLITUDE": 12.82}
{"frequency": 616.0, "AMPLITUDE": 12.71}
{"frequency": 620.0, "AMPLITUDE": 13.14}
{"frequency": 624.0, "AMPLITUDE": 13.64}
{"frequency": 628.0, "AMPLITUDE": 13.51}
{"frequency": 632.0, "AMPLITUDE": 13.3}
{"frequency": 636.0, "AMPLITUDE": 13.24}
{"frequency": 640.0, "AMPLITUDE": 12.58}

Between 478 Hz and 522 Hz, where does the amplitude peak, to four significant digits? 500.0 Hz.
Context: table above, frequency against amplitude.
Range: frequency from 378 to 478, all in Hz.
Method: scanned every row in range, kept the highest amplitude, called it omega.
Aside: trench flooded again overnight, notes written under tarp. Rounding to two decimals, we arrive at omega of 15.81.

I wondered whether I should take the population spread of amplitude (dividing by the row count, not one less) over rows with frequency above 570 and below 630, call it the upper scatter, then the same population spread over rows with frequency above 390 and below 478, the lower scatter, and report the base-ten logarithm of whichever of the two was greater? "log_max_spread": -0.09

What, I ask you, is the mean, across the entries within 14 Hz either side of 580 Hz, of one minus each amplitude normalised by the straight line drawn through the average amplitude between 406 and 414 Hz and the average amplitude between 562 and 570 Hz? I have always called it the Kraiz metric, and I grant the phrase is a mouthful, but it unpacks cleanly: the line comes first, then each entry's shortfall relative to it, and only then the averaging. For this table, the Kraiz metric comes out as 0.014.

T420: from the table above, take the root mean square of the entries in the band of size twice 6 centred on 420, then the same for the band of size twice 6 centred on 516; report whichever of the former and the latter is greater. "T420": 14.8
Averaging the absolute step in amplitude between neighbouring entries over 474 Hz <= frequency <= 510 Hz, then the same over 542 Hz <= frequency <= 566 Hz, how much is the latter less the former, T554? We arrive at 0.11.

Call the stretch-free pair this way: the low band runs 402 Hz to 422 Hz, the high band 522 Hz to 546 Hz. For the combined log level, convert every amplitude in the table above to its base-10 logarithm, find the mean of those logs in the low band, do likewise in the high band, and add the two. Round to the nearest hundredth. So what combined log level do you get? 2.28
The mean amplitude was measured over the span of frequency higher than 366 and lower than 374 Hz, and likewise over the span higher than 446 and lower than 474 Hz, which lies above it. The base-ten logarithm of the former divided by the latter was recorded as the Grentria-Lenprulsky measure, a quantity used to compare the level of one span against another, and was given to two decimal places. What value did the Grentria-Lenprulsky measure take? 0.12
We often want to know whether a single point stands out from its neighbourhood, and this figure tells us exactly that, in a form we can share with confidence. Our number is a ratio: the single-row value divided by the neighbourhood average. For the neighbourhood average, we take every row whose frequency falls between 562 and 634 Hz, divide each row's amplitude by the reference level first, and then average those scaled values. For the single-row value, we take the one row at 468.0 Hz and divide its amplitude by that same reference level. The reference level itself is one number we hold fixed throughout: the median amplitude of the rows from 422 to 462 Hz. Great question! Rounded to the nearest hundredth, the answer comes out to 1.02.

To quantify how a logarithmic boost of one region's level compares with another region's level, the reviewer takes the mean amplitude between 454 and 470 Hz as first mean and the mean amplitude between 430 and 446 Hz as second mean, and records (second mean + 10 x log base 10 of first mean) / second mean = 1.79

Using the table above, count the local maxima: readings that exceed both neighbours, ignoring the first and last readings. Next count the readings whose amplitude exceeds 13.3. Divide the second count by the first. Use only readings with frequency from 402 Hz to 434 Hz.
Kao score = 4.0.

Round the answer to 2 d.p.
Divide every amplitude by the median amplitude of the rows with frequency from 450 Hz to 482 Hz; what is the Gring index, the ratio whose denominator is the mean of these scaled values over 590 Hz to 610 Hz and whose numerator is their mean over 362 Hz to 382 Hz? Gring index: 1.32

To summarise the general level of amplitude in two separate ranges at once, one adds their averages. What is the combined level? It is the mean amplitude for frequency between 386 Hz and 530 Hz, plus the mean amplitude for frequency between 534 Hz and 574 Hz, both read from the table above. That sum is 26.5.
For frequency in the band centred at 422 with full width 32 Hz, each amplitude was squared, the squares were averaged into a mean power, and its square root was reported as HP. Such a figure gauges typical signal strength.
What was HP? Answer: 14.7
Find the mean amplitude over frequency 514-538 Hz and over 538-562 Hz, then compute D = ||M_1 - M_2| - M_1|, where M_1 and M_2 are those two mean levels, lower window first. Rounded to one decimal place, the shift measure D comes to 11.8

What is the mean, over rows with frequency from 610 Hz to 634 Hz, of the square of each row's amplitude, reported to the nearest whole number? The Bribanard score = 174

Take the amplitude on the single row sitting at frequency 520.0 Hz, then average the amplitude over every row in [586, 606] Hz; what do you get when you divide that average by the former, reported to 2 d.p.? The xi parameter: 1.03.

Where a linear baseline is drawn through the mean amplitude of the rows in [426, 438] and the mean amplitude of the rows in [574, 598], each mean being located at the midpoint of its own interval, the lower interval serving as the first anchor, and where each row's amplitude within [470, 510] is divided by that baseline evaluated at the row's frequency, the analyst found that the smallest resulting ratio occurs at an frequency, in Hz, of 484.0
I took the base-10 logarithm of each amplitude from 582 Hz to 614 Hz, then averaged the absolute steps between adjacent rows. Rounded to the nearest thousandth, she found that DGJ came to 0.015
